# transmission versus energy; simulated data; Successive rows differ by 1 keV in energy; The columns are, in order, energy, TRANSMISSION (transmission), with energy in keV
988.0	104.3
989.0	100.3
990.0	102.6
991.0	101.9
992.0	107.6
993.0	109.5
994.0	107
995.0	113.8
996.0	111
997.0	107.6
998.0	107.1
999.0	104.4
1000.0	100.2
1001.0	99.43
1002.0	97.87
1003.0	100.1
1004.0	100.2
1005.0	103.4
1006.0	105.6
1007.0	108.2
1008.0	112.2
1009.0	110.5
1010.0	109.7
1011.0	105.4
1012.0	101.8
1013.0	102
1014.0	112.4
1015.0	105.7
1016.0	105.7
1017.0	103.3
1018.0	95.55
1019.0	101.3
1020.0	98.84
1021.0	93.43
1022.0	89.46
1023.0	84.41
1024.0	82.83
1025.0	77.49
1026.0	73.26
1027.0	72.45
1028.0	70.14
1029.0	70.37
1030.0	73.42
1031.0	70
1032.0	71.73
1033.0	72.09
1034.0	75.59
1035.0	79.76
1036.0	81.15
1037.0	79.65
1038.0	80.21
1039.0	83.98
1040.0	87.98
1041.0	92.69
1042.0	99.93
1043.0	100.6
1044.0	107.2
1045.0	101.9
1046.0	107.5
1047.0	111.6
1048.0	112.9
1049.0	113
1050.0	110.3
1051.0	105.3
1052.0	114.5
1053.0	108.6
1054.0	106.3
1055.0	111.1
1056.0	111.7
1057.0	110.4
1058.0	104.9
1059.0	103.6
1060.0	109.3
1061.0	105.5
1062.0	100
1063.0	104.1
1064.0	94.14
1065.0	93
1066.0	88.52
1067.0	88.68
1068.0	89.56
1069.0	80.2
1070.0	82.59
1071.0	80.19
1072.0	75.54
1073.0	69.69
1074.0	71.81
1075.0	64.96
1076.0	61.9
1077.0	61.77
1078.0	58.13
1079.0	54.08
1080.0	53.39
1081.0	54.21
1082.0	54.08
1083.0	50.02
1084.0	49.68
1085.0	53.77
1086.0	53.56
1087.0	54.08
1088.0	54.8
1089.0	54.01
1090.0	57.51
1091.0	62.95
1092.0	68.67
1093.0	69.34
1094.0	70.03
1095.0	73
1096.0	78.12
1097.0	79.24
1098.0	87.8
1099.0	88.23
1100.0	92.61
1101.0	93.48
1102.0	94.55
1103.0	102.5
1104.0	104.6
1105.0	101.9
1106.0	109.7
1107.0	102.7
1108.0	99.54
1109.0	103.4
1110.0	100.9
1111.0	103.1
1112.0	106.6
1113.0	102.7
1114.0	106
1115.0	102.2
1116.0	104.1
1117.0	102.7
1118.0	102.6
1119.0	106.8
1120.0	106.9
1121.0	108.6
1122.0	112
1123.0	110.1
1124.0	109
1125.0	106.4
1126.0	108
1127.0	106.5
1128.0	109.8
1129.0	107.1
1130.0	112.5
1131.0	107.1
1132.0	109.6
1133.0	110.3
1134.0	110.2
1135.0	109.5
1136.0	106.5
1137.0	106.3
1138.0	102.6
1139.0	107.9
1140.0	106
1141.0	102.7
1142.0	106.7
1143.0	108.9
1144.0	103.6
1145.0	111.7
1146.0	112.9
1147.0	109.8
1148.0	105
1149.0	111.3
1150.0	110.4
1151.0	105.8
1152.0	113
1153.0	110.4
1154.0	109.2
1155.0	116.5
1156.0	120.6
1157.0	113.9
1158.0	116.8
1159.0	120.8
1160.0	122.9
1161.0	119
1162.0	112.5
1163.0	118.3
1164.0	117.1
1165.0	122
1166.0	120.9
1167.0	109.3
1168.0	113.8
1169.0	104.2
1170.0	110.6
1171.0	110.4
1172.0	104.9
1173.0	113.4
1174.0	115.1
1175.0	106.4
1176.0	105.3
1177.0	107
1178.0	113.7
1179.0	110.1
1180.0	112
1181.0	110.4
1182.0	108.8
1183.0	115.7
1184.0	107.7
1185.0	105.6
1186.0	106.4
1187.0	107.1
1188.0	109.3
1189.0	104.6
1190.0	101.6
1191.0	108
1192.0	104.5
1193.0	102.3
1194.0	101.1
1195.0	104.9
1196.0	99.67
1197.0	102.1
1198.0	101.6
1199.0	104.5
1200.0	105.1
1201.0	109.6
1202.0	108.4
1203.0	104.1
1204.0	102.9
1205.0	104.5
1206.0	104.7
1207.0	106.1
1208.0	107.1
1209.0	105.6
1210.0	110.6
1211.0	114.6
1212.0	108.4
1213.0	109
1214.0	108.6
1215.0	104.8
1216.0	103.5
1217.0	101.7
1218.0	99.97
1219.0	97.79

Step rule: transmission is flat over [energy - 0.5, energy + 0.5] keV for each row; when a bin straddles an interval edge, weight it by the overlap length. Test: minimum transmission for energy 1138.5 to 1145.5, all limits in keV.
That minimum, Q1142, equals 102.7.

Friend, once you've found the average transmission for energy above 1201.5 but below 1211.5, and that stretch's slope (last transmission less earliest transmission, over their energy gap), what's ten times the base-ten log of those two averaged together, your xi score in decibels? 17.3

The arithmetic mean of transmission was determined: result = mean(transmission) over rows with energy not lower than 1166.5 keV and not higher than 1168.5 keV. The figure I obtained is 112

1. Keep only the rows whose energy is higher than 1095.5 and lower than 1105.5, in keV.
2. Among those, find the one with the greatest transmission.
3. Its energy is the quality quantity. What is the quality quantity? 1104.0 keV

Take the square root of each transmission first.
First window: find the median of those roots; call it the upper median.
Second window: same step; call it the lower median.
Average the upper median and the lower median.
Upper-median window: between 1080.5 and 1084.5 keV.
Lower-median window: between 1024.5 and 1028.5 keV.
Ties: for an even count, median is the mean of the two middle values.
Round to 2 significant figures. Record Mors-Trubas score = 7.9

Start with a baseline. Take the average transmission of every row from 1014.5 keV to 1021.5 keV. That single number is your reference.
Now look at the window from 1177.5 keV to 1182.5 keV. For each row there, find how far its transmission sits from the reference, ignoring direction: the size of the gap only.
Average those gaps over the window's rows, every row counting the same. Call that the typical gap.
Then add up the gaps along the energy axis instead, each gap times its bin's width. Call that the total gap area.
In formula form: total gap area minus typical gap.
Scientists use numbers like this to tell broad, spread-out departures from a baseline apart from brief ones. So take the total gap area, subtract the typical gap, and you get 42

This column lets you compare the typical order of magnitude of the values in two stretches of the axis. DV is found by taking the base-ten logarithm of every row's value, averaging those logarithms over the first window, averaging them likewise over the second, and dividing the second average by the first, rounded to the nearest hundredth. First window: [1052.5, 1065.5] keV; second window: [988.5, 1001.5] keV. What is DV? 1.00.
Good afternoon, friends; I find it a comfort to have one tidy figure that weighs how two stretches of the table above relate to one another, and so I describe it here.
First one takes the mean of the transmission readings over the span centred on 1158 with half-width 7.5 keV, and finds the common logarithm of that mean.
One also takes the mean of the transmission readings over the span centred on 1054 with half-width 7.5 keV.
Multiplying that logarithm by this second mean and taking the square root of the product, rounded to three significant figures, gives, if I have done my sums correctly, 15.0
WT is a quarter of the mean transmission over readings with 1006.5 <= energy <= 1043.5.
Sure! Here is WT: 22.5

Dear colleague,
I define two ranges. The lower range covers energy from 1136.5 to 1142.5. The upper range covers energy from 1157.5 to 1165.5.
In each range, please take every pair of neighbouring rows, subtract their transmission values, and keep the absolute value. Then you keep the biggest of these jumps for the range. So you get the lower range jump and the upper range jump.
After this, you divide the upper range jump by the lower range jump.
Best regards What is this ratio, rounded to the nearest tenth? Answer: 1.2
